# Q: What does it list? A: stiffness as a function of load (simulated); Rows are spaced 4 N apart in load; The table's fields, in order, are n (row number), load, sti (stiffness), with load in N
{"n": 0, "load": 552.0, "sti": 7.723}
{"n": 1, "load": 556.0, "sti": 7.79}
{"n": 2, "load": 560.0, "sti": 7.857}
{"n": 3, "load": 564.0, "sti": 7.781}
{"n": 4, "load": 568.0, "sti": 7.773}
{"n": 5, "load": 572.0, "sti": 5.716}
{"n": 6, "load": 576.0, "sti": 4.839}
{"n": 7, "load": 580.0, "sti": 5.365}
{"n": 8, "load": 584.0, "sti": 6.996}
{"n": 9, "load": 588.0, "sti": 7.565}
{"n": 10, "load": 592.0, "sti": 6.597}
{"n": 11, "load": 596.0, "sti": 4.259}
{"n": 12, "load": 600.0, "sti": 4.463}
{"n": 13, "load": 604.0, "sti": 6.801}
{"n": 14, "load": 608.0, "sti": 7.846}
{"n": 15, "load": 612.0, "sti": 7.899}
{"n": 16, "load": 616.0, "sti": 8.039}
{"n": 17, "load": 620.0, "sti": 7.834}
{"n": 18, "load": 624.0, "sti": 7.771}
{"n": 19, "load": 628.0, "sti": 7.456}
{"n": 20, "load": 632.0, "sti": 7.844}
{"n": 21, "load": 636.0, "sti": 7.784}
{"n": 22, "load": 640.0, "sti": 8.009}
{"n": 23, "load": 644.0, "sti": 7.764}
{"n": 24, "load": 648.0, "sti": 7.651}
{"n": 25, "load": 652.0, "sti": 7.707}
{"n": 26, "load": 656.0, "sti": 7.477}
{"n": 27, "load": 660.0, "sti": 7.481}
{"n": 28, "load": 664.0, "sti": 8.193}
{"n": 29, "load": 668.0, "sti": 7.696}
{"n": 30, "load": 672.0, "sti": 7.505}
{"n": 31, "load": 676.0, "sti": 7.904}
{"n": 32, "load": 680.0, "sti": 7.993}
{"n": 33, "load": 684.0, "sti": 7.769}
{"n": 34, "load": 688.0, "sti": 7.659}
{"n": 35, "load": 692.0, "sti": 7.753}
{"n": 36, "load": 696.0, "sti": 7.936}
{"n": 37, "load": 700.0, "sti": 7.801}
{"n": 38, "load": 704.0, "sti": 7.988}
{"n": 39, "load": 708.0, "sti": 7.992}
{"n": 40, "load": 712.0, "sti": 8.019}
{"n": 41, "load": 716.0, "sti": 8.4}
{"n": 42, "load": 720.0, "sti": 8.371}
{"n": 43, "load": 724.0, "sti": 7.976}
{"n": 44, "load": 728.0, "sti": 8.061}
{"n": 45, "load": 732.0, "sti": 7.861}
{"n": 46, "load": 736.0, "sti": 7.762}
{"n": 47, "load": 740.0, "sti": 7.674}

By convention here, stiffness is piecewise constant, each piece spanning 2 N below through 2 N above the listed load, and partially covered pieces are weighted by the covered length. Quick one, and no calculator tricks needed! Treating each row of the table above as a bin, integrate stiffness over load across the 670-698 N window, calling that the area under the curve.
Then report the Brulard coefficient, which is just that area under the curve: 218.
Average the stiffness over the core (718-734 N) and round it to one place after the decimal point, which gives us 8.1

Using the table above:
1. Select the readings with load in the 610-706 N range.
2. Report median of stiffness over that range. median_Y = 7.78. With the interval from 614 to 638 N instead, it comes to 7.81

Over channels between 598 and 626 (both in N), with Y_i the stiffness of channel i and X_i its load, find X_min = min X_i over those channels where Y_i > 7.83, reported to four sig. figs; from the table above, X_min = 608.0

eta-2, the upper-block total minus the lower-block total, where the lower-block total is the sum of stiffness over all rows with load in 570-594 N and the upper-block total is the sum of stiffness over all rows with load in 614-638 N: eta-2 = 10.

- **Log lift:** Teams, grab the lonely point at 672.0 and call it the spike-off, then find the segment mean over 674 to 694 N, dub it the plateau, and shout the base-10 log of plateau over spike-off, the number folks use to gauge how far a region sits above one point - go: 0.018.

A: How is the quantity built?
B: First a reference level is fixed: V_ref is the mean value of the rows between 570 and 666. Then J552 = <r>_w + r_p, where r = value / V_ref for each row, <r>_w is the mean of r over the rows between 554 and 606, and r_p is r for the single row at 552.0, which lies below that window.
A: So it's 2.01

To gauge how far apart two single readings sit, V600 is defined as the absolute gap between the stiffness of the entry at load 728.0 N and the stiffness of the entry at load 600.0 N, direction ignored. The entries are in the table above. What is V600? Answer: 3.6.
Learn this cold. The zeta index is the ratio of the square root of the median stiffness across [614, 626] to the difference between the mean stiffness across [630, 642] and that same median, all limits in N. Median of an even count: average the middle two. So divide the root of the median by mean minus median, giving 62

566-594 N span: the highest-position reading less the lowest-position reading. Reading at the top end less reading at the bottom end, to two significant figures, -1.2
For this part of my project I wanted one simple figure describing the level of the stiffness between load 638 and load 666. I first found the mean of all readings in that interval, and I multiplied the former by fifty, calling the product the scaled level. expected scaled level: 388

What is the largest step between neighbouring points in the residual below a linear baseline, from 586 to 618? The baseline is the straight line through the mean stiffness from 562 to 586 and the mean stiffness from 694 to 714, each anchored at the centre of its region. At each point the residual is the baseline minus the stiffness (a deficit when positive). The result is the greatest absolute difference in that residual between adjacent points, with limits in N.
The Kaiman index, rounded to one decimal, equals 2.4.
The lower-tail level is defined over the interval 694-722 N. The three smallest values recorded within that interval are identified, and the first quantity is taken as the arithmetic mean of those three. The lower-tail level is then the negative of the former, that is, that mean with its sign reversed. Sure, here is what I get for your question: -7.9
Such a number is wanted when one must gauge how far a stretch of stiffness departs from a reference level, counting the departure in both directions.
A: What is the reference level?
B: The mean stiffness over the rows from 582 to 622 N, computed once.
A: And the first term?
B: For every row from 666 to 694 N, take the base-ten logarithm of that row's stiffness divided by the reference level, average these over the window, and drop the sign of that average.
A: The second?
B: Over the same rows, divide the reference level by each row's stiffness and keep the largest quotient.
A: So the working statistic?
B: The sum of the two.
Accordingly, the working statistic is 0.97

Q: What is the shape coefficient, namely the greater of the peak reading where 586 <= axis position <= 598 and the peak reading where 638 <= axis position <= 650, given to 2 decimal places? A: 8.01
